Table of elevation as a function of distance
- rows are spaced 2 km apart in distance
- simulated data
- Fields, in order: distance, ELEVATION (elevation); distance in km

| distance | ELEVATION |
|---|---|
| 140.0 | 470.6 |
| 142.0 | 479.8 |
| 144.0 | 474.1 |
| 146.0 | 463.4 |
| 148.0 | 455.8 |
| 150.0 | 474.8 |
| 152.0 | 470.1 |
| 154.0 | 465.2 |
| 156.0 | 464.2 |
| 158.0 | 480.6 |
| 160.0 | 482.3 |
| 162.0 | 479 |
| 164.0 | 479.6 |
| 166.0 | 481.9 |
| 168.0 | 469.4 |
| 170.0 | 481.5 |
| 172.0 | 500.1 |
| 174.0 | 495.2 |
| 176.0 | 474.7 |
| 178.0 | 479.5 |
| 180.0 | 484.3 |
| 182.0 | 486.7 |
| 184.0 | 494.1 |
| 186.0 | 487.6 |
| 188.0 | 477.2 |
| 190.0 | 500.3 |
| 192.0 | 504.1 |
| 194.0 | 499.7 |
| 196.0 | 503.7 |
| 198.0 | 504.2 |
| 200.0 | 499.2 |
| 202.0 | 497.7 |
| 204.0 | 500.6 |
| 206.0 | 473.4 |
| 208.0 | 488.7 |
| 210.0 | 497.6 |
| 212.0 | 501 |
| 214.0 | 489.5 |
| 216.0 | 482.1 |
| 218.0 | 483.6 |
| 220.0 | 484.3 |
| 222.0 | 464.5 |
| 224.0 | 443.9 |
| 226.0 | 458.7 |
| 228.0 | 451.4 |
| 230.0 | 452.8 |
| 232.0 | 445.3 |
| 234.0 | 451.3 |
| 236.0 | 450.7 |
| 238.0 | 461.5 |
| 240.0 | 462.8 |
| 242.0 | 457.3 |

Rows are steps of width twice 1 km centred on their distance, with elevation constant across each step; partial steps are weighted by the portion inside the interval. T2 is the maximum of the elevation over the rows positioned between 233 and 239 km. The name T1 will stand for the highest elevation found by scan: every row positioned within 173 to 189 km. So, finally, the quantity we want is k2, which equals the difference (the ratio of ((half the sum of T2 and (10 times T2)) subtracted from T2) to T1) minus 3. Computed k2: -7.2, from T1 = 495.2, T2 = 461.5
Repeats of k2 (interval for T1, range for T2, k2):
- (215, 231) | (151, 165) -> -7.5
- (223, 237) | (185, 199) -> -7.9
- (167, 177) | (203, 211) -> -7.5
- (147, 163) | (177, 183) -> -7.5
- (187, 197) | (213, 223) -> -7.4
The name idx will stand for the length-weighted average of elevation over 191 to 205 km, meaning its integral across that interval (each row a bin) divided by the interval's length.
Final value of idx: 501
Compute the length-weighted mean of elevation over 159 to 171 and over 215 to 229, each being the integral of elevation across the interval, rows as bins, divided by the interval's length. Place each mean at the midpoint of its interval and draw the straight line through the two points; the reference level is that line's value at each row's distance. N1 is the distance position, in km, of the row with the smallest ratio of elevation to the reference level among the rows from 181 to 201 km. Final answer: 188.0 km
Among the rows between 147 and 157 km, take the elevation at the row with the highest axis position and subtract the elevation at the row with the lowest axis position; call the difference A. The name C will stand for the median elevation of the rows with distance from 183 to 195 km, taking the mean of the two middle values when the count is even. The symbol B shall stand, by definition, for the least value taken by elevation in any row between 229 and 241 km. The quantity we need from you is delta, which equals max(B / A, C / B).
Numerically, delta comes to 53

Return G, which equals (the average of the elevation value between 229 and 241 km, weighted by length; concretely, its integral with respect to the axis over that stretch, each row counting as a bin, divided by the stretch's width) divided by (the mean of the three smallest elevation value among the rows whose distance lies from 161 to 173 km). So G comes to 0.95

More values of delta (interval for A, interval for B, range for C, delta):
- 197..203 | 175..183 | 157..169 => 1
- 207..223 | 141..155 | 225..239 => 1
